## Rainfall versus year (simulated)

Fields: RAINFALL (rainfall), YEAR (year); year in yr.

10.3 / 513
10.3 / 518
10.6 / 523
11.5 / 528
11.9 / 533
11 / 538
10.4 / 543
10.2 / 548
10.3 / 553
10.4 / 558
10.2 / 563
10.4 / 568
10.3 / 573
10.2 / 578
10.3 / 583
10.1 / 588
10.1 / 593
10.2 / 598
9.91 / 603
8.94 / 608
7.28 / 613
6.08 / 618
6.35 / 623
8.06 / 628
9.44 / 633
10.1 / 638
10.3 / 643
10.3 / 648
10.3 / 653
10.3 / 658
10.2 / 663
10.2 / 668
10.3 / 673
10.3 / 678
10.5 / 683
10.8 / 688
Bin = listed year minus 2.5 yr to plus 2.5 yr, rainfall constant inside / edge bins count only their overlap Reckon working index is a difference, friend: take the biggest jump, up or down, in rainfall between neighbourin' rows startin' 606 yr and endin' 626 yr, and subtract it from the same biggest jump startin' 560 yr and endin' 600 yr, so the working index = -1.5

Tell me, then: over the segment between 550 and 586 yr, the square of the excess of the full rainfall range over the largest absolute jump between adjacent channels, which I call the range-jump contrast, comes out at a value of 0.0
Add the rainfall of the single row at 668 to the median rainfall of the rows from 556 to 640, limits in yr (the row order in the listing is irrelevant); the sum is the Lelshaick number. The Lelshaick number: 20.3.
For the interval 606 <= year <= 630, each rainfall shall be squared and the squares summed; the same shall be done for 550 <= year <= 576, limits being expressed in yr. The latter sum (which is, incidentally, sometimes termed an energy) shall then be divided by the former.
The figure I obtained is 1.9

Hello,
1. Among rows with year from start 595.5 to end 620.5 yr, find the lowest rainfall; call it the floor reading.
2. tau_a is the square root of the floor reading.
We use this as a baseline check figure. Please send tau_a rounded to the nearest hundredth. 2.47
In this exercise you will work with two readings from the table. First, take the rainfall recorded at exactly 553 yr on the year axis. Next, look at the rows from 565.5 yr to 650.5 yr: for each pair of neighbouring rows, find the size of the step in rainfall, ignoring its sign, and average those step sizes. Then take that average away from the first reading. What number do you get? 9.7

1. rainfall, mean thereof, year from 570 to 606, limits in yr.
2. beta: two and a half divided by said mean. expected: 0.246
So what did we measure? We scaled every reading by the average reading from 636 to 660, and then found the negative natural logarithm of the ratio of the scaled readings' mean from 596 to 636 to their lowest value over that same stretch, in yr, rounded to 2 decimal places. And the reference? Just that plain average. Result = -0.31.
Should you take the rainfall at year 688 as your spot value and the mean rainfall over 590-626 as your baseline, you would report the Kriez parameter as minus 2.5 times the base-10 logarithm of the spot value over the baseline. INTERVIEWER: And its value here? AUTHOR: -0.27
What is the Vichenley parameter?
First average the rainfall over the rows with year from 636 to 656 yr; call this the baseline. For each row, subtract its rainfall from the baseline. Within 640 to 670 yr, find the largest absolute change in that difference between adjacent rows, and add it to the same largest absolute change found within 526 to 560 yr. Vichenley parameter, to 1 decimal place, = 1.0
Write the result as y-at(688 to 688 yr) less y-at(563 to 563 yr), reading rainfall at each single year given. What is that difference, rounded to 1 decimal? 0.6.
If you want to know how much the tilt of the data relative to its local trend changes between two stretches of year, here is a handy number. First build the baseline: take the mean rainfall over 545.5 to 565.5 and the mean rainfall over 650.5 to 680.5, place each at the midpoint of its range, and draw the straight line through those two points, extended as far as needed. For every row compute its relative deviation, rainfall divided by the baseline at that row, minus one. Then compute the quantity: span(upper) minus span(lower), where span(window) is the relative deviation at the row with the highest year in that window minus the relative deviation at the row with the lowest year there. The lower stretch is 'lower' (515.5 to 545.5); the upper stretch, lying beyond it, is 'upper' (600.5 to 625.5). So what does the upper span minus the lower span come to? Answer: -0.4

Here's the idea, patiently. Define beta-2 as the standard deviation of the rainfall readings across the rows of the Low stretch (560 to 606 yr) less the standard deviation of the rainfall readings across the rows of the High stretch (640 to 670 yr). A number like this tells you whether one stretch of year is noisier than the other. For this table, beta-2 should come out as 0.1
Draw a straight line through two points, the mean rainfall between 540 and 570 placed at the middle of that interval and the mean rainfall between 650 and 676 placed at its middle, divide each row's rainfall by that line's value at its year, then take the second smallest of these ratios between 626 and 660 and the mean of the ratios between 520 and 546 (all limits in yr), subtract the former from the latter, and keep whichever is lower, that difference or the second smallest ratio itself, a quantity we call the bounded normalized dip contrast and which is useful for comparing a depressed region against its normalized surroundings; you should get 0.15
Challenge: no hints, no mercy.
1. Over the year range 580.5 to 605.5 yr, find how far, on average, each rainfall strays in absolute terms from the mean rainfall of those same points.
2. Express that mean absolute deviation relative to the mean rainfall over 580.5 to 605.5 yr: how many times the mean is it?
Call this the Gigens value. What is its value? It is 0.010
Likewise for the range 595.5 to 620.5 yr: 0.170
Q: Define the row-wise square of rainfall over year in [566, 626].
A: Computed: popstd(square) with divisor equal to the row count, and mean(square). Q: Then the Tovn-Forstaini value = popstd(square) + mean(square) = 113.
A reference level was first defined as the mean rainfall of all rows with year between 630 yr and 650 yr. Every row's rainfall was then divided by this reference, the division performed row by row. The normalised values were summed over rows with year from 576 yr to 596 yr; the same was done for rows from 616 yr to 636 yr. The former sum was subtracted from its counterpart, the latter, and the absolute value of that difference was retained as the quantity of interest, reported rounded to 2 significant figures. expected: 1.1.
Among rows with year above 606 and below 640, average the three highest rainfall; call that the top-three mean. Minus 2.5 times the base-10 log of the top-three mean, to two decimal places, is -2.44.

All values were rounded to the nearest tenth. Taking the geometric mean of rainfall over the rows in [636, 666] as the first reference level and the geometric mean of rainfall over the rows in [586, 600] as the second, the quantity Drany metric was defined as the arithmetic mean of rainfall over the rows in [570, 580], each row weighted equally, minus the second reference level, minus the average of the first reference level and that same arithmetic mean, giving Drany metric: -10.1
